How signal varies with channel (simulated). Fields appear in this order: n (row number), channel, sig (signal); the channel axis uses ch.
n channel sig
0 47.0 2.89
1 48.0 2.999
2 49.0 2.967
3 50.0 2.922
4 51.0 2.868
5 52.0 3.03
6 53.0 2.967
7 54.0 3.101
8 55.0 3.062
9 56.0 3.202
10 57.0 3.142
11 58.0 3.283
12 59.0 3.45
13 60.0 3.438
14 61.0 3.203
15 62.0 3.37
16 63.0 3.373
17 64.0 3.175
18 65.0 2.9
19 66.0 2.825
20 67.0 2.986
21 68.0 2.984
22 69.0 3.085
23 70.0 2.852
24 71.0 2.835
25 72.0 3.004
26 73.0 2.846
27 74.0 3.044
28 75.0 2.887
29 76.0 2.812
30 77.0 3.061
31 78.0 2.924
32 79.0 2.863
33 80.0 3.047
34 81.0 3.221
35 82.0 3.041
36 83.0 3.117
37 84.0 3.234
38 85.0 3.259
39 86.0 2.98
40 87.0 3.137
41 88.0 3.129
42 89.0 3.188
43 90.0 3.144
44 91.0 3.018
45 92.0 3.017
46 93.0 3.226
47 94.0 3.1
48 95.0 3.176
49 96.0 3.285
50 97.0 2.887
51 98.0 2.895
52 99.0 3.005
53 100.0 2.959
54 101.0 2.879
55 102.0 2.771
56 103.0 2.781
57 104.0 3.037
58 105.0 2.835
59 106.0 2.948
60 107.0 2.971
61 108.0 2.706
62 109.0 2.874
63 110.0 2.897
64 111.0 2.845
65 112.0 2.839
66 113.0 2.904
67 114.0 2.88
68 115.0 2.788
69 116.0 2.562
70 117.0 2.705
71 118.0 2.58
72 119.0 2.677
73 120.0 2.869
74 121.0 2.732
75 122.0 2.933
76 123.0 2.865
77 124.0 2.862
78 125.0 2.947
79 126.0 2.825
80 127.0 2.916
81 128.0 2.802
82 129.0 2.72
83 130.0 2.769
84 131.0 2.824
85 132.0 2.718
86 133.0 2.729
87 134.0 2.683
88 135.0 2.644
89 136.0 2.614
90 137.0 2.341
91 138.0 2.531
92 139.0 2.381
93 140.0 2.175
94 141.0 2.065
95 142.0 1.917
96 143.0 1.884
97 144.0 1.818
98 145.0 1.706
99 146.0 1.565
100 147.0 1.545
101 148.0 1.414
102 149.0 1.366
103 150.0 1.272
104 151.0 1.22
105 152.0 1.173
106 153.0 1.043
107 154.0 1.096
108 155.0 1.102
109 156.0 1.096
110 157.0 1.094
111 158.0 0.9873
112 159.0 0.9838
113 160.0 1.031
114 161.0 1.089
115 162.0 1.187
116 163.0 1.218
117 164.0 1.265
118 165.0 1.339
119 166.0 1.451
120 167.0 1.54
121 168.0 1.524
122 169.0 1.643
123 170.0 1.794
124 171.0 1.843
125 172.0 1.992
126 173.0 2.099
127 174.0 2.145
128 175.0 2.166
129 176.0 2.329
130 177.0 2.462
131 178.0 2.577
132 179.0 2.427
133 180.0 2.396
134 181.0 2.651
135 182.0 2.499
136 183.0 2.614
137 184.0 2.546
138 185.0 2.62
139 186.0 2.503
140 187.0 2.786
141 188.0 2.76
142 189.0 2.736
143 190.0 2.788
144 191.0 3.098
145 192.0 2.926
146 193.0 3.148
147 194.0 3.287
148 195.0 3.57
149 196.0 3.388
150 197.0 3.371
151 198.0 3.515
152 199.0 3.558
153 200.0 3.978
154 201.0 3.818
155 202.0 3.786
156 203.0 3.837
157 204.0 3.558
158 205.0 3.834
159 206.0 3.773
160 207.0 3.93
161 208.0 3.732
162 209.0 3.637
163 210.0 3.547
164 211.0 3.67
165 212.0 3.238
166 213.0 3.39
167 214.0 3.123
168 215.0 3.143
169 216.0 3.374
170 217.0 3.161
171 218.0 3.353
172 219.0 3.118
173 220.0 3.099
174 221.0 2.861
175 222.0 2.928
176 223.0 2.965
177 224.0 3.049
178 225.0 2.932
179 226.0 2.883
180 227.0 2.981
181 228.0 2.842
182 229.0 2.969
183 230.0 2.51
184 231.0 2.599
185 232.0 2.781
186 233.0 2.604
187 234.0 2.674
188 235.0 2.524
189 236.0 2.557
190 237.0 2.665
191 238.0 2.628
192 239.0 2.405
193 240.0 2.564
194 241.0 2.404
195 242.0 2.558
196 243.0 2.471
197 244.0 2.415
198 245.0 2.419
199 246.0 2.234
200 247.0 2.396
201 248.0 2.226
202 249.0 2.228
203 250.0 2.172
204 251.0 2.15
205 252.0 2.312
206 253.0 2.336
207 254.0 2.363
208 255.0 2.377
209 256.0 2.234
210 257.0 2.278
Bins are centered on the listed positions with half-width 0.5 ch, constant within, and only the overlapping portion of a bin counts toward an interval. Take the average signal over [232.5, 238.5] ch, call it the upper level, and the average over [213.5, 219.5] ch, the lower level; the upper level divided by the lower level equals 0.81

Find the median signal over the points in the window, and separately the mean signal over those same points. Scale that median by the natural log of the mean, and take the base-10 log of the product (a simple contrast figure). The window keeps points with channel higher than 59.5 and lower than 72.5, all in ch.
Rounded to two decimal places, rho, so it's 0.53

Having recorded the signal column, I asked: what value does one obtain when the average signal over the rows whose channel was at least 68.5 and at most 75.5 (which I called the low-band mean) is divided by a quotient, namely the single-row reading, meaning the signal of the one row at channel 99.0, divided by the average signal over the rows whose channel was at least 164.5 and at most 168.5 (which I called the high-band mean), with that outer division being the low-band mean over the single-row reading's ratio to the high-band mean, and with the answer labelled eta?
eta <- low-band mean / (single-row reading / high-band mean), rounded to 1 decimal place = 1.4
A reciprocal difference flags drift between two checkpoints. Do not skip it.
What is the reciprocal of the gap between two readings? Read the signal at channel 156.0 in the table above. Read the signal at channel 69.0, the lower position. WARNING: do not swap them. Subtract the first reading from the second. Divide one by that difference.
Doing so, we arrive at 1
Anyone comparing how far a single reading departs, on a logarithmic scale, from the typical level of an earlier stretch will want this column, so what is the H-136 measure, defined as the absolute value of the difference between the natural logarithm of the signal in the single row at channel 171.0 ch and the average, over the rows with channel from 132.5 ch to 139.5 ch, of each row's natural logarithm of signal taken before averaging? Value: 0.33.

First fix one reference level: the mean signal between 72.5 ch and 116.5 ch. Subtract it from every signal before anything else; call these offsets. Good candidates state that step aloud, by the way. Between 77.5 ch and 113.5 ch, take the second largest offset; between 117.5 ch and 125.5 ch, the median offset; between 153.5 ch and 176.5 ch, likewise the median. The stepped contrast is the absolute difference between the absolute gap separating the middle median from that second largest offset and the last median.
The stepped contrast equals 2.0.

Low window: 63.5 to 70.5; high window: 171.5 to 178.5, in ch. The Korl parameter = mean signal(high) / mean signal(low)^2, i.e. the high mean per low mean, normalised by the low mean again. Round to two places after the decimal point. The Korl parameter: 0.25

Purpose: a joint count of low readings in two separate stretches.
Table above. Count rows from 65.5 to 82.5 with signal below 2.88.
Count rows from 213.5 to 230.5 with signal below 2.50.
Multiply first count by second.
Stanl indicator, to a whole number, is 0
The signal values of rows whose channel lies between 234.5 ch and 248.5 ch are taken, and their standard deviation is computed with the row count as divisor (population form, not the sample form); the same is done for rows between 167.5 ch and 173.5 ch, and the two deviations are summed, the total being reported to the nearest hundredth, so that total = 0.32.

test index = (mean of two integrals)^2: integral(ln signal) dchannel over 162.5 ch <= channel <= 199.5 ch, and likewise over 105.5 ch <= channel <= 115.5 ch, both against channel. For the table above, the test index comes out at 443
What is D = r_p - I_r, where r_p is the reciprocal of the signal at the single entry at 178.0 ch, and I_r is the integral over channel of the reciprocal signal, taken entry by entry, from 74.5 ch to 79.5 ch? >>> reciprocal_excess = -1.33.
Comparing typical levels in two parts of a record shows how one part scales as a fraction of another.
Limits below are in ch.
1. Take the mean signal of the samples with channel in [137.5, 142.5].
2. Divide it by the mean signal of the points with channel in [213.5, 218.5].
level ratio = 0.7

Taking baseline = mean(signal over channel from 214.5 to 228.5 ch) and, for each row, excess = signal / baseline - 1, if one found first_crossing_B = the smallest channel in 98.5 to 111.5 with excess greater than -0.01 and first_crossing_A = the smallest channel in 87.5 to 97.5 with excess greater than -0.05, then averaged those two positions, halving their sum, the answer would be 96.0 ch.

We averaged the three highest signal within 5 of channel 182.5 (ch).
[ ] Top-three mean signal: 2.69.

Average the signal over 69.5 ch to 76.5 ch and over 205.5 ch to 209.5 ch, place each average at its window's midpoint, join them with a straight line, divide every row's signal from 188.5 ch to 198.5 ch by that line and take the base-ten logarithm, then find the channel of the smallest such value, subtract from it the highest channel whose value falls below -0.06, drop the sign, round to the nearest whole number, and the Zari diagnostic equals 4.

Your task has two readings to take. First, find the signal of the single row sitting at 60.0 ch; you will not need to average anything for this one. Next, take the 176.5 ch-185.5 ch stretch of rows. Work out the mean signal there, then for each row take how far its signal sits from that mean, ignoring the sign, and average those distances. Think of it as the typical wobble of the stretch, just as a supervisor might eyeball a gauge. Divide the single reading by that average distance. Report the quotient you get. 45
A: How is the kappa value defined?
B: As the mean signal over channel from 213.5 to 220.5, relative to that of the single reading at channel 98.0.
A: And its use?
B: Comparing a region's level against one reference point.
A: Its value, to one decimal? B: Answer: 1.1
